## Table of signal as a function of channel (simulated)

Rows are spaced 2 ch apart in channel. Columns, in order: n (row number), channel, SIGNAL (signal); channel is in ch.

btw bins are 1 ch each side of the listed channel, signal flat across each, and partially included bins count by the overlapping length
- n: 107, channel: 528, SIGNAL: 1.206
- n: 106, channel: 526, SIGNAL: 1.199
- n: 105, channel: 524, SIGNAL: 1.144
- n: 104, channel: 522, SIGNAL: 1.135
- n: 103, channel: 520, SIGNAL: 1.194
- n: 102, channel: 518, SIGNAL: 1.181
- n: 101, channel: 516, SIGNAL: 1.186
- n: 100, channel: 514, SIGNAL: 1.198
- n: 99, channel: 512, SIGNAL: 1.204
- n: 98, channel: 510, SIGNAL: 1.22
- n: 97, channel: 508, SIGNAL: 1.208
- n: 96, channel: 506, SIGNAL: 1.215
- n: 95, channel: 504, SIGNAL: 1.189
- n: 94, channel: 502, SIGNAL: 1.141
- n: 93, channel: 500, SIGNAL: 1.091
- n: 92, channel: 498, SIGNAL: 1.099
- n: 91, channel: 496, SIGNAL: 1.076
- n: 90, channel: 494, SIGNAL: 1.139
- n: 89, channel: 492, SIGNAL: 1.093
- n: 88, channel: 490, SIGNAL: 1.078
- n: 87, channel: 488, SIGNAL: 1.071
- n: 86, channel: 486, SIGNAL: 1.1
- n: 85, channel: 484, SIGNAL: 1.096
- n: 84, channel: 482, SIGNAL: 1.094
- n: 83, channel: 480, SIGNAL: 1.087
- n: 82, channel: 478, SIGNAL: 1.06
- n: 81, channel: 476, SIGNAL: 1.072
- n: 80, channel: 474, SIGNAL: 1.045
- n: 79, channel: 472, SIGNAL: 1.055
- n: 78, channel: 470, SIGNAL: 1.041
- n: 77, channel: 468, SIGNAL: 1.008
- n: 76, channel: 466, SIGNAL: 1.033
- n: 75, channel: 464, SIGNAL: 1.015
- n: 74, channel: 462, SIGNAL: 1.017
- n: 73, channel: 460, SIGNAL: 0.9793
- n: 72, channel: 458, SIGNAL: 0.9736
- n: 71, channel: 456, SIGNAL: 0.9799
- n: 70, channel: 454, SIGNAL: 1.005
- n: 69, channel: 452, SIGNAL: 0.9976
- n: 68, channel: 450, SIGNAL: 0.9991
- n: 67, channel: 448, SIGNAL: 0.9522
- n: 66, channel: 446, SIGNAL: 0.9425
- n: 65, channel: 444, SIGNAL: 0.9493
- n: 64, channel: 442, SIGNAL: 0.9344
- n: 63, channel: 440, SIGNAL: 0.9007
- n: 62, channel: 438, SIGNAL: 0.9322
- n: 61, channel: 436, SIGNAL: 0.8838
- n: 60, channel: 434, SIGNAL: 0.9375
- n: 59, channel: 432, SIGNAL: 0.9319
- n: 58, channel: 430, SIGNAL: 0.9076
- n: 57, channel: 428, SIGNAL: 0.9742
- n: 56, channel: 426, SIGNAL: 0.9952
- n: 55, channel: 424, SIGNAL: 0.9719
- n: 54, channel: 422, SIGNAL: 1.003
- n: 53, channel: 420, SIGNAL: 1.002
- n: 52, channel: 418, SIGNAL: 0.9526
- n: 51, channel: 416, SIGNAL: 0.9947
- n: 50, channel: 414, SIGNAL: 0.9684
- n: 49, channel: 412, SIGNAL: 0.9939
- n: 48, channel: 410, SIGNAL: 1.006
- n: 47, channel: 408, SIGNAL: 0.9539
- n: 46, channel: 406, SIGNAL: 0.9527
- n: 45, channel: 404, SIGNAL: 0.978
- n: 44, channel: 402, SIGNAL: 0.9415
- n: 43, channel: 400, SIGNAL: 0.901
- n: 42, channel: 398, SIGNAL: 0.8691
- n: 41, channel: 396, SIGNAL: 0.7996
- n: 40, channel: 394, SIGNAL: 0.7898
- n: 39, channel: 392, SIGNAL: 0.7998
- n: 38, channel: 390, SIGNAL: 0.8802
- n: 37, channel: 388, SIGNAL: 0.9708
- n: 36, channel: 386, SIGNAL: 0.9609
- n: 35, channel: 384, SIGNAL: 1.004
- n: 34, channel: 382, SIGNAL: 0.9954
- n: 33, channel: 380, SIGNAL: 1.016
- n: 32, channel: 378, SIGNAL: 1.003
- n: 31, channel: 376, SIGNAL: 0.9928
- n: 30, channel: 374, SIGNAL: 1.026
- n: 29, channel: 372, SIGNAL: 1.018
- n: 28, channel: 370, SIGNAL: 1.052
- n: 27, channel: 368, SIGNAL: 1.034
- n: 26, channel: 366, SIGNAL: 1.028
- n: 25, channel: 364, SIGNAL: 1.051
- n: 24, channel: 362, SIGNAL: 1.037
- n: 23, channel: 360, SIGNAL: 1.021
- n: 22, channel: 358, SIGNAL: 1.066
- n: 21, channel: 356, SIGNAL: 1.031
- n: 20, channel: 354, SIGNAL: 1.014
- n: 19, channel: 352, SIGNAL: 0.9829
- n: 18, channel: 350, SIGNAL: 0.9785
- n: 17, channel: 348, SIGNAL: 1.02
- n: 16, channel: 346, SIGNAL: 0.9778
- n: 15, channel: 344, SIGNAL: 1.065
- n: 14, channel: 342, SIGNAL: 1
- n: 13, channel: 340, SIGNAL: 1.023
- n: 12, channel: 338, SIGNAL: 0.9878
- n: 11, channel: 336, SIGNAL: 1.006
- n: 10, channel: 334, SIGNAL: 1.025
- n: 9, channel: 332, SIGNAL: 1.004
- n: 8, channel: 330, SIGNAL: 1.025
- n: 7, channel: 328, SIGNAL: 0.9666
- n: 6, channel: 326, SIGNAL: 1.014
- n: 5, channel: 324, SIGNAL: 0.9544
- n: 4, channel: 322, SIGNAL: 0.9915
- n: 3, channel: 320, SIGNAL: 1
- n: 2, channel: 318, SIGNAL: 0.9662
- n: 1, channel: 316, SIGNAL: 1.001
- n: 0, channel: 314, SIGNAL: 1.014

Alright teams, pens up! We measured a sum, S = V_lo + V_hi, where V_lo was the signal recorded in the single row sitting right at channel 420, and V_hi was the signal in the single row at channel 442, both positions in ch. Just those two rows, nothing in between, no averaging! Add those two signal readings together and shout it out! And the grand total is 1.94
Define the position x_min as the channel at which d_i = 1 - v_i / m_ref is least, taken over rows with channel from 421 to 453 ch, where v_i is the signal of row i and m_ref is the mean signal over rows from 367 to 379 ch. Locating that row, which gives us 422 ch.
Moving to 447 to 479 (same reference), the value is 476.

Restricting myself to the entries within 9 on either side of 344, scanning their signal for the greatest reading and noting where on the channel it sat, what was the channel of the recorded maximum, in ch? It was 344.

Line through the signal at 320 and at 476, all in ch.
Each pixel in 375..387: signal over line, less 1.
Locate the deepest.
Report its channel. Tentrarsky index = 386 ch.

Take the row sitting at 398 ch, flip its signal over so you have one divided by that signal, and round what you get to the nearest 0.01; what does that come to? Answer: 1.15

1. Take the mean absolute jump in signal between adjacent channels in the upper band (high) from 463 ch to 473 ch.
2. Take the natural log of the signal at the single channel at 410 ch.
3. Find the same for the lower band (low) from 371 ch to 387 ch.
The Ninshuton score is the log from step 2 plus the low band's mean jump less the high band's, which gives 0.00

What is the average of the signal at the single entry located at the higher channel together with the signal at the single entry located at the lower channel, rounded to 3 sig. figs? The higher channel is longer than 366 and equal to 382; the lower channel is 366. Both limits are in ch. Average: 1.01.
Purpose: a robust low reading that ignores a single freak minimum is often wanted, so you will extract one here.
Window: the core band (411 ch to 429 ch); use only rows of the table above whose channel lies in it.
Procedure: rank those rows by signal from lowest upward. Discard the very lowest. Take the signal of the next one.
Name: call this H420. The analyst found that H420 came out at 0.9684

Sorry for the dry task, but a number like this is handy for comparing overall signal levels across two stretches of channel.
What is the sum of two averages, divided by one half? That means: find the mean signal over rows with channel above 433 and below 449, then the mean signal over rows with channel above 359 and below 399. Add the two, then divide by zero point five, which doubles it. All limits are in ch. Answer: 3.79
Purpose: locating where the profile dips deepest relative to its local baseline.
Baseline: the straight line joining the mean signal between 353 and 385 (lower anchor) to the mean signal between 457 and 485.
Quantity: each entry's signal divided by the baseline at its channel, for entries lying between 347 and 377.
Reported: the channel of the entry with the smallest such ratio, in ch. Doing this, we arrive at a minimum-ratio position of 350 ch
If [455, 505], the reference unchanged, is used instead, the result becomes 458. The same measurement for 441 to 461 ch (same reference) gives 442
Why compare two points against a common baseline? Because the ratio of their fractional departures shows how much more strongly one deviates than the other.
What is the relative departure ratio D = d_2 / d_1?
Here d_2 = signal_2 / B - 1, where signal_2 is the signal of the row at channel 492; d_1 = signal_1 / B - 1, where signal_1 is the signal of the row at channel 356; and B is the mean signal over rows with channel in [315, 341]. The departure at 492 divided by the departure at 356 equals 2.8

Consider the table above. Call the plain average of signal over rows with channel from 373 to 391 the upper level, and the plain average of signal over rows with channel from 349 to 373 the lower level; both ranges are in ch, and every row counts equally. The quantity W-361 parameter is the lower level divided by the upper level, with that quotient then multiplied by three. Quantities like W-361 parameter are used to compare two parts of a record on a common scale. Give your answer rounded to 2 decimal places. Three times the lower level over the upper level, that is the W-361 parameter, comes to 3.13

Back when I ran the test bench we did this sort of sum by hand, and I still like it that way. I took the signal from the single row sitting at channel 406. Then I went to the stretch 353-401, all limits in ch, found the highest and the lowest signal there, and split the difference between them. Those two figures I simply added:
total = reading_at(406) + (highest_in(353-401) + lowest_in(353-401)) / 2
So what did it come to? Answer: 1.9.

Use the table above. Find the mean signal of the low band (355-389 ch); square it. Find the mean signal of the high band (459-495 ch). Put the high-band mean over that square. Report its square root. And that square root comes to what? 1.011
